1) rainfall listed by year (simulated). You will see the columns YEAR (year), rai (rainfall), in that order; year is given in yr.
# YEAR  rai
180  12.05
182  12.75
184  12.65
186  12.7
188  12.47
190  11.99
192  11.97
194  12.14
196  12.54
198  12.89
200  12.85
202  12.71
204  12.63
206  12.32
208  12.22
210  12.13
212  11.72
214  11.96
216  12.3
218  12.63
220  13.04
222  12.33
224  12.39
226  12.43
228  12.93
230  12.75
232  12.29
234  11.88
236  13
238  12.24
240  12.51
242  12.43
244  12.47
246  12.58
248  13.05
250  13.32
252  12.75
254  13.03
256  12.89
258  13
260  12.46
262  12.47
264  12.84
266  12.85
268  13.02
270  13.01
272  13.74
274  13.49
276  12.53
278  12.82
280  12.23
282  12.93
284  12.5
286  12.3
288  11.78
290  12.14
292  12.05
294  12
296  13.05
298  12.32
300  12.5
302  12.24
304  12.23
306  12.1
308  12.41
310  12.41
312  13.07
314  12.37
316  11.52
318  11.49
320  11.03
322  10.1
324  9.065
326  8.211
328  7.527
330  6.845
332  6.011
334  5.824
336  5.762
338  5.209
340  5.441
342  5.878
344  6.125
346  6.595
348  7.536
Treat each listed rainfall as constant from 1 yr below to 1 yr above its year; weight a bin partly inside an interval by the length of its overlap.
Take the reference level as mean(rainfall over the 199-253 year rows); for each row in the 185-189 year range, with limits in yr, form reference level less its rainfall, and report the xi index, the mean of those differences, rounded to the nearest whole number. 0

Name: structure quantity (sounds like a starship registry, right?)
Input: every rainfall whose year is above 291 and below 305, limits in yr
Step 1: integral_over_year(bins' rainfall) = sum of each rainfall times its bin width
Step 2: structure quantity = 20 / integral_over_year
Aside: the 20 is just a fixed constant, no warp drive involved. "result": 0.116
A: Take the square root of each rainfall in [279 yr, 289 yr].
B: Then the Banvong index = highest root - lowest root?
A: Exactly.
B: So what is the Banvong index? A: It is 0.164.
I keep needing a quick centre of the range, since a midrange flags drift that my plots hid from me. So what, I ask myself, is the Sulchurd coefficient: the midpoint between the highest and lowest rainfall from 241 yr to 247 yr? 12.5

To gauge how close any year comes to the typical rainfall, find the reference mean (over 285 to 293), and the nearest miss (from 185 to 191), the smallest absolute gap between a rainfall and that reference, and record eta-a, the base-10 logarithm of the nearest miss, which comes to -1.11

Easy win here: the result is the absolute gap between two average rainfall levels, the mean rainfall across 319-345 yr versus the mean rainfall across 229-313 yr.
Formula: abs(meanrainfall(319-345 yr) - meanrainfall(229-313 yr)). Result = 5.5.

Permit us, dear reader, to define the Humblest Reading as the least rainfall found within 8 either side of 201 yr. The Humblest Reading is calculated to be 12.14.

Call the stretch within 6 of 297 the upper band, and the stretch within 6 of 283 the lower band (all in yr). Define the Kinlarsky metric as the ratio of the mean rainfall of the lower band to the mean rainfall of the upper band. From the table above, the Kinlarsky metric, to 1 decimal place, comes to 1.0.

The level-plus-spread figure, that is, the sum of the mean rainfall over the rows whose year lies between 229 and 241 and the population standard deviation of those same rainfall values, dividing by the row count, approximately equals 12.8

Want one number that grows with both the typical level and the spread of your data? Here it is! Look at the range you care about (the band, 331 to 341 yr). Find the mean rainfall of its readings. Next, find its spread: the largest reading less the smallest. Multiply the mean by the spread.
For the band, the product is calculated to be 4.5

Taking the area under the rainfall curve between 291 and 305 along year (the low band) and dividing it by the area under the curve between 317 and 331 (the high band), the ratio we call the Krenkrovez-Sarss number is 1.34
